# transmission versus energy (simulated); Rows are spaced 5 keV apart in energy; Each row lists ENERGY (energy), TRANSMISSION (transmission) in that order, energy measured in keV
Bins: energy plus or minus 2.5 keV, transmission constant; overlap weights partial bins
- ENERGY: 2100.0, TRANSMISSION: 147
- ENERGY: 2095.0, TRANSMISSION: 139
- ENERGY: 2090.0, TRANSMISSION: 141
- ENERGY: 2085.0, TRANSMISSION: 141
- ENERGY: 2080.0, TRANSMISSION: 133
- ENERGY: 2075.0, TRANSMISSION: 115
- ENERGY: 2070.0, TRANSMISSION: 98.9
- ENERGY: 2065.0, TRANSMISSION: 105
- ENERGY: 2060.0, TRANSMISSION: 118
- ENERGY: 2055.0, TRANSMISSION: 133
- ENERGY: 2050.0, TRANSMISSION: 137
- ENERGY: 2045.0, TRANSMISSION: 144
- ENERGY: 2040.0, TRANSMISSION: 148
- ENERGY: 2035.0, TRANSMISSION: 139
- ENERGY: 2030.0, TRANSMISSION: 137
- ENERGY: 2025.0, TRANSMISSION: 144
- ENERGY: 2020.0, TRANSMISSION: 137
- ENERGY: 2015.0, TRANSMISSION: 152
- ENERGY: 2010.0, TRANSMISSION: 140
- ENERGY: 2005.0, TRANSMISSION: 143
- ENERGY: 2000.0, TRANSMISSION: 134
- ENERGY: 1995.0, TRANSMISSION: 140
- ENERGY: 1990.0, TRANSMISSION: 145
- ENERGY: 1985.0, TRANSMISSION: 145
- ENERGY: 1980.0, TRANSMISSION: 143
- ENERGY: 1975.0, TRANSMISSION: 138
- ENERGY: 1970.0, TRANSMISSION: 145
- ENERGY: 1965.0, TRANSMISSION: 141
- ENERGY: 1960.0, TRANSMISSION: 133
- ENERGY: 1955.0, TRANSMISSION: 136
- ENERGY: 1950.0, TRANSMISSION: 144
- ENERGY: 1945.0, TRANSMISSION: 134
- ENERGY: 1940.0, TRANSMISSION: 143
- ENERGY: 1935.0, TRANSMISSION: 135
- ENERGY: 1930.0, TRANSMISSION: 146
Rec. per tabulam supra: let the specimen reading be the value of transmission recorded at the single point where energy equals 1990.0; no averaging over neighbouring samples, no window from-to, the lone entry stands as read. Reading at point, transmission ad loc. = 145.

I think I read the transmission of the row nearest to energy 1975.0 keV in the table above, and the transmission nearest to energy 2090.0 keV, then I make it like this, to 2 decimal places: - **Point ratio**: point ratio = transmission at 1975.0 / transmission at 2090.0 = 0.98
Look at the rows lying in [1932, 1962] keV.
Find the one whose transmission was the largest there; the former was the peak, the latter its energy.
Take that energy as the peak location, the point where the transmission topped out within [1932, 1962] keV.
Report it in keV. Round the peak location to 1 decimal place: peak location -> 1950.0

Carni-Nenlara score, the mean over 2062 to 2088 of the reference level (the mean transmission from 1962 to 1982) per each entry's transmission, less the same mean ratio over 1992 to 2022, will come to 0.21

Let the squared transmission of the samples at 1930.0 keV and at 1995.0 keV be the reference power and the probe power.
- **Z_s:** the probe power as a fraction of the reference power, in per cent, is 92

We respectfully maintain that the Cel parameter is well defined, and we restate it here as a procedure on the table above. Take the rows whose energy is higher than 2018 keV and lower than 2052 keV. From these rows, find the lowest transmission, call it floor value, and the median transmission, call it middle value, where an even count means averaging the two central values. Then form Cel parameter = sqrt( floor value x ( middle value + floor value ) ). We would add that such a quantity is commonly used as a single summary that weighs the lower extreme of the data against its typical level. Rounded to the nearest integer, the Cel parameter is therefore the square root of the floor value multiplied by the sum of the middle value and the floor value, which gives 194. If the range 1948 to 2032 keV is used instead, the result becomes 191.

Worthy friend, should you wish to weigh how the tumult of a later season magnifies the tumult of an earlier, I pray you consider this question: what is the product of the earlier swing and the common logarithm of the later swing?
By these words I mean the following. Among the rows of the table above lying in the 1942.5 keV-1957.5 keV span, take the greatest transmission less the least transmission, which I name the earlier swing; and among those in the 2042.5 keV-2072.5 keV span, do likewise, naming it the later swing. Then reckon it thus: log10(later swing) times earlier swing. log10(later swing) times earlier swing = 17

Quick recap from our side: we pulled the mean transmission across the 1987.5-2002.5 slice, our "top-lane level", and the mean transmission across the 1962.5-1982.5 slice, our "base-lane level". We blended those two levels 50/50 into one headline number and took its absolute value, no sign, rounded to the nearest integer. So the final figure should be 141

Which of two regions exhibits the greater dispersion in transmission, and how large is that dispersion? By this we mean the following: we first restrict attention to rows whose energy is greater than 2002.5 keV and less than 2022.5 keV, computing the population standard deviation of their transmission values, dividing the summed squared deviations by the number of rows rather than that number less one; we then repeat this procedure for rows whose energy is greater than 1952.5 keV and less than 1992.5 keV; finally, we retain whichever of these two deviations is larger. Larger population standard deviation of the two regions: 5.6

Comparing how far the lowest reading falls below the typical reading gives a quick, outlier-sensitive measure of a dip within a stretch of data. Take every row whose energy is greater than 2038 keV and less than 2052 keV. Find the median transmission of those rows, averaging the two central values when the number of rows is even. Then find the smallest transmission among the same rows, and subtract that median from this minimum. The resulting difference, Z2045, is -7.0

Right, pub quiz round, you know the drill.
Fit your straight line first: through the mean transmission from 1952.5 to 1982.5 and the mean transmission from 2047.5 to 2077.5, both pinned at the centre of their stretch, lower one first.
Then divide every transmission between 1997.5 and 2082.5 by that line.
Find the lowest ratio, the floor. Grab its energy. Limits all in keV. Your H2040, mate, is 2070.0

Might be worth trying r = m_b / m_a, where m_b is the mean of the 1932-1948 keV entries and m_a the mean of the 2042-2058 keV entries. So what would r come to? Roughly 1.00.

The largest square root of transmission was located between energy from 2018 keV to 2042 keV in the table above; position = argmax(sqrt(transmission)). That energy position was 2040.0 keV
